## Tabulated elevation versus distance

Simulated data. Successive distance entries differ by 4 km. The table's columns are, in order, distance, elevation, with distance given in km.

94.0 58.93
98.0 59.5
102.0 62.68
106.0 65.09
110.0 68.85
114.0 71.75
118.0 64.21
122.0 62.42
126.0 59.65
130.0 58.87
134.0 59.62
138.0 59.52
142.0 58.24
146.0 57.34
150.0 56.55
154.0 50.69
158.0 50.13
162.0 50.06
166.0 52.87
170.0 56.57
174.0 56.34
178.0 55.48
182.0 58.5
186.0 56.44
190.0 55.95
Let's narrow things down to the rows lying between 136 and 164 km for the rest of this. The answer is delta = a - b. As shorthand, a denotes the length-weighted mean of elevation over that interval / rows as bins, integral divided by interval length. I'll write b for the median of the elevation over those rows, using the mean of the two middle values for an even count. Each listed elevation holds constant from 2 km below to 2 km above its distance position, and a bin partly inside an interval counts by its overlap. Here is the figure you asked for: -1.9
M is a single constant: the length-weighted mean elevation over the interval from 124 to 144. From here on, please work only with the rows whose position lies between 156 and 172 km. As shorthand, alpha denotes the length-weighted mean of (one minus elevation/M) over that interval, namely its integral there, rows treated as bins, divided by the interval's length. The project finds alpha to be 0.11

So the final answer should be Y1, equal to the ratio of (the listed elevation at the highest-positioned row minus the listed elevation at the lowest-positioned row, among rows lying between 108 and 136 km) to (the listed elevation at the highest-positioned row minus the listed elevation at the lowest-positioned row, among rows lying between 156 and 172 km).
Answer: -1.4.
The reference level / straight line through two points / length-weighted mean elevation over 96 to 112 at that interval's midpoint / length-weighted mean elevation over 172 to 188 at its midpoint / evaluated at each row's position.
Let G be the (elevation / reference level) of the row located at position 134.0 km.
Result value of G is 0.98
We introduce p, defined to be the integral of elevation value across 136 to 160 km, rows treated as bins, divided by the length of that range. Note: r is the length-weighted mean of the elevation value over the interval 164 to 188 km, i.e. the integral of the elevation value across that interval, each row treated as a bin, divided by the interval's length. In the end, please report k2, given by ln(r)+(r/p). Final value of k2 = 5.04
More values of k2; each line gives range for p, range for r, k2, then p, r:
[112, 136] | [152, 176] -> 4.81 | 63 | 53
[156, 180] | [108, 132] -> 5.36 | 54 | 64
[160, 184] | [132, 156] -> 5.08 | 55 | 57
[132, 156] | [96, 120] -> 5.33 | 57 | 65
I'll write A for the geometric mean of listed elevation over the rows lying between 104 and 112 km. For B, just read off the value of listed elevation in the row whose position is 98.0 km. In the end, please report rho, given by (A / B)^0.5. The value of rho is 1.06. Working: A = 67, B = 59.5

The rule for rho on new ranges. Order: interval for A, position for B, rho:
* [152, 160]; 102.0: 0.90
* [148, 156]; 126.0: 0.95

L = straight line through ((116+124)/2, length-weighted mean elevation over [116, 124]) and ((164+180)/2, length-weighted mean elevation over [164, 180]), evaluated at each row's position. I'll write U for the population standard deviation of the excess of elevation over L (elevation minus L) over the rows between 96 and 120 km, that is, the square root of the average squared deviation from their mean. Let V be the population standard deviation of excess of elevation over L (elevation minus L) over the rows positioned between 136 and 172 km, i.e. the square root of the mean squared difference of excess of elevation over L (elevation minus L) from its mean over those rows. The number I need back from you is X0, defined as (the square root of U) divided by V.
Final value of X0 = 0.8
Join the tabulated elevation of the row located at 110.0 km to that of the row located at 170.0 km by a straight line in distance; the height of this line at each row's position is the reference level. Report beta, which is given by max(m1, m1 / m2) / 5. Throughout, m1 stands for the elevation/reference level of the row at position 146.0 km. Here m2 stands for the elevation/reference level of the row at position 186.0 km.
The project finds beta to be 0.187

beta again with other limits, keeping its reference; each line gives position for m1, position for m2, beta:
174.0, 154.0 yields 0.239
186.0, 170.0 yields 0.212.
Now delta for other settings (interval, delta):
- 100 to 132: 0.7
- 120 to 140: 0.4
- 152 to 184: -0.3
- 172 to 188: 0.3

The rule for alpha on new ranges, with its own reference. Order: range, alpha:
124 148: 0.01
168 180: 0.05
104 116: -0.16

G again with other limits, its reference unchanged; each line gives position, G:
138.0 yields 0.98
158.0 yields 0.85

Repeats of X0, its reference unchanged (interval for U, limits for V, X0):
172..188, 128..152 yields 2.1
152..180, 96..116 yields 0.4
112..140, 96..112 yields 0.4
